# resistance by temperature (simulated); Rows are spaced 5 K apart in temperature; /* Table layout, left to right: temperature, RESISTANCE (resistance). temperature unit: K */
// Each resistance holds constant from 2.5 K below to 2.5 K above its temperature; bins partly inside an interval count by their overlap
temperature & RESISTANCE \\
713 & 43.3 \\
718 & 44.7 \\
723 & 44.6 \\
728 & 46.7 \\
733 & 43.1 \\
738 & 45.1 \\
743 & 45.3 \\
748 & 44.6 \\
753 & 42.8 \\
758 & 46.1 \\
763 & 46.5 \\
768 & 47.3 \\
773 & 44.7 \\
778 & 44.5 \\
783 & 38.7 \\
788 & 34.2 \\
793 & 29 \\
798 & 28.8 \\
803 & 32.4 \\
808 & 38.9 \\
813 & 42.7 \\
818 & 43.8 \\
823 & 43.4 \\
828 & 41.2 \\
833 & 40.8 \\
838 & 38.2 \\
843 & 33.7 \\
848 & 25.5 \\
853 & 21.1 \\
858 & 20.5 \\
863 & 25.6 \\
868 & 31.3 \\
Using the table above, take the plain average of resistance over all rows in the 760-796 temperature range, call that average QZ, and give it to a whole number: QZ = 41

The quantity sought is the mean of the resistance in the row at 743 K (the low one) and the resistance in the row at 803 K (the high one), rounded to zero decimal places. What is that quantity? 39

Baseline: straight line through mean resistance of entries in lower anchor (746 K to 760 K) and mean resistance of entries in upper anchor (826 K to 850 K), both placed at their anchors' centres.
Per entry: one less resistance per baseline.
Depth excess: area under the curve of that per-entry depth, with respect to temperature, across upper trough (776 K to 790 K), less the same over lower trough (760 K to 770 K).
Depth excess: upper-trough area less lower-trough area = 2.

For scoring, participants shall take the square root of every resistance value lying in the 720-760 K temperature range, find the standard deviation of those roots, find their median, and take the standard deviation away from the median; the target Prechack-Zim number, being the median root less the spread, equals 6.60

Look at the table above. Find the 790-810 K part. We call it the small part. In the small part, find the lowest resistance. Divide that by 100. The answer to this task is 0.288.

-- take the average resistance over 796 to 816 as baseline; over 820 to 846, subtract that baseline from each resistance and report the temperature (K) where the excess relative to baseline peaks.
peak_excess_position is 823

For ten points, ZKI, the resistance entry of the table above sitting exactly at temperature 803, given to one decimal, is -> 32.4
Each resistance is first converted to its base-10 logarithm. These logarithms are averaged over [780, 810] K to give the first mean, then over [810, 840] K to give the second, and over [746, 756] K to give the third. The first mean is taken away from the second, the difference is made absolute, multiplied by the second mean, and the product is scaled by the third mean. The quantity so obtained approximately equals 0.25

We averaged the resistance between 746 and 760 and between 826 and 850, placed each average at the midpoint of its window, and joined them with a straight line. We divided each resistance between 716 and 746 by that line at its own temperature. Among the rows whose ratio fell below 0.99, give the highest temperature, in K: 738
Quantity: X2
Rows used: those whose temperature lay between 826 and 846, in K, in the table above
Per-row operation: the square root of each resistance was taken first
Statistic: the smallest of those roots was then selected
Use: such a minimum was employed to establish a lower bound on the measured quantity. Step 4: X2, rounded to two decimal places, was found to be 5.81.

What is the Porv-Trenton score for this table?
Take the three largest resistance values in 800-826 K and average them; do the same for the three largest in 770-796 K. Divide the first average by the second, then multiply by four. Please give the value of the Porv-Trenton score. 4.06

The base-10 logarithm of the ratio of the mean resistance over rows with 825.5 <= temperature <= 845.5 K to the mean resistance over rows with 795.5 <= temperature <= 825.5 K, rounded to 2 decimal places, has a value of 0.00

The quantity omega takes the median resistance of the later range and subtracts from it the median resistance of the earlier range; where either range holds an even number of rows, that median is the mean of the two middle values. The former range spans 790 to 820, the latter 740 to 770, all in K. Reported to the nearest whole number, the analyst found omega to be -10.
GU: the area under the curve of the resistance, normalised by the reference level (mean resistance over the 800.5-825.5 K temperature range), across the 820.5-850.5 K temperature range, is 28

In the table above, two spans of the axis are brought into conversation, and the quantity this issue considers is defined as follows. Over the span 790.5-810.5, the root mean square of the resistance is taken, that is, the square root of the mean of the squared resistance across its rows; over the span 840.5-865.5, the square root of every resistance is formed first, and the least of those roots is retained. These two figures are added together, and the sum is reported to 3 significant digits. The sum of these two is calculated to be 37.1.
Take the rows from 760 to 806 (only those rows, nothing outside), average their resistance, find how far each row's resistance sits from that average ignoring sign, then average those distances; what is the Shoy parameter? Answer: 7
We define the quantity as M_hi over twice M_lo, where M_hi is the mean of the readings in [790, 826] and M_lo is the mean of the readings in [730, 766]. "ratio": 0.41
